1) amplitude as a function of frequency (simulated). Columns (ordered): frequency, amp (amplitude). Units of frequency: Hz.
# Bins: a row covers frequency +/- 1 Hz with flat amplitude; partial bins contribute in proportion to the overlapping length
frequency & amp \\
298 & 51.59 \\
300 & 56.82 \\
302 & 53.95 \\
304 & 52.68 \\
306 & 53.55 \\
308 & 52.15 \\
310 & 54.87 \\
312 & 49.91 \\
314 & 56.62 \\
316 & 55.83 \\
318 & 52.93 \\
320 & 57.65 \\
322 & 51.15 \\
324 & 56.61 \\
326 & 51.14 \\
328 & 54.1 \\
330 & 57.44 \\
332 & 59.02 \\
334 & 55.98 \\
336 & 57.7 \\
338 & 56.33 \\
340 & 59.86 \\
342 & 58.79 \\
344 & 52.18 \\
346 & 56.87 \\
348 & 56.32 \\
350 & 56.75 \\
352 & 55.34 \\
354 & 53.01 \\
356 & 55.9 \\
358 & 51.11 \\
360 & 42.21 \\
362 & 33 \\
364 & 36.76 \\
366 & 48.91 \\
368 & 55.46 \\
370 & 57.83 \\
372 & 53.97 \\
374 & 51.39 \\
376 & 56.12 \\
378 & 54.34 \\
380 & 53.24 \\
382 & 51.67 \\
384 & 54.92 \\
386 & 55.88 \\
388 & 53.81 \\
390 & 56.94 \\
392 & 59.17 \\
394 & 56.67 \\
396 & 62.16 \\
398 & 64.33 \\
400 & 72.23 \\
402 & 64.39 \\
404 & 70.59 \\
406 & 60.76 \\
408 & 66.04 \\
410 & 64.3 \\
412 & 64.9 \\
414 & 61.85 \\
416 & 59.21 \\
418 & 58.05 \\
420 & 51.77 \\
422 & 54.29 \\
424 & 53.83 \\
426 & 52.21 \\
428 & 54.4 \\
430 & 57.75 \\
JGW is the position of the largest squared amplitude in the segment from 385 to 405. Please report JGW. 400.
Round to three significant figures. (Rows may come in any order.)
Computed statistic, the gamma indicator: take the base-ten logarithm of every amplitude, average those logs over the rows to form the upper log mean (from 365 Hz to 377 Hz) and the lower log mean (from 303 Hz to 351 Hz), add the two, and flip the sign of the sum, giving -3.47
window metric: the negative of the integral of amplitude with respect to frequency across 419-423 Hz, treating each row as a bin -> -212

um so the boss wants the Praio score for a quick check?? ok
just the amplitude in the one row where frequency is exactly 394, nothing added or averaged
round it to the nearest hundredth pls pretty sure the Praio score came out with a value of 56.67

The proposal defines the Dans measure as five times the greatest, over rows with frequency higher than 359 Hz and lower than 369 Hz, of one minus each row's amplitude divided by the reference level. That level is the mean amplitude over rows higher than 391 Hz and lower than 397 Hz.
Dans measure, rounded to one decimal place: 2.2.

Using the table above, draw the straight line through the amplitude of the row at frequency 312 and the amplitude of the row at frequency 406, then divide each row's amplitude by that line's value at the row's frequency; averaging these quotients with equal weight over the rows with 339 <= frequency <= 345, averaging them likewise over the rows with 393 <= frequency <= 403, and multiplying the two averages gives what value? 1.14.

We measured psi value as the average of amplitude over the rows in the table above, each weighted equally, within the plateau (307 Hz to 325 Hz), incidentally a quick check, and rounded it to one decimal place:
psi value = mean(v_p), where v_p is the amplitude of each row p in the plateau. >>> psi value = 54.2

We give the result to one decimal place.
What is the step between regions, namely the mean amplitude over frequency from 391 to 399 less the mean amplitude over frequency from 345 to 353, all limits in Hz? 4.3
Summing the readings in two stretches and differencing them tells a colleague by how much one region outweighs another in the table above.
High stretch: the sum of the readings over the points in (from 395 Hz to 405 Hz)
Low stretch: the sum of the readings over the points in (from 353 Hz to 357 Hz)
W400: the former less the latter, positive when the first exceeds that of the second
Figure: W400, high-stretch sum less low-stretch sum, 225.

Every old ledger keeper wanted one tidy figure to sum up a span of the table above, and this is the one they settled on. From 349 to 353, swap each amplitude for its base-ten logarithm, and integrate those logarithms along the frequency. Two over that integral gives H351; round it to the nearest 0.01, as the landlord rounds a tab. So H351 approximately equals 0.29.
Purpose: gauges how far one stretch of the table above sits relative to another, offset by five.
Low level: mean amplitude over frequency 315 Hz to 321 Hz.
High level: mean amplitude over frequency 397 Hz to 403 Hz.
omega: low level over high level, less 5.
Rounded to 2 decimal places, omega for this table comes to -4.17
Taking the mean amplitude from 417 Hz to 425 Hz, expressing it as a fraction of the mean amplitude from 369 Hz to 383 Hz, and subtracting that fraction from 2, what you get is 0.99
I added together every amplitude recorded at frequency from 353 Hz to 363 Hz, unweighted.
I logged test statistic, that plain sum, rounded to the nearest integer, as 235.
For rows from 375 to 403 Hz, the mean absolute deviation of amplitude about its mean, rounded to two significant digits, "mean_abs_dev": 4.4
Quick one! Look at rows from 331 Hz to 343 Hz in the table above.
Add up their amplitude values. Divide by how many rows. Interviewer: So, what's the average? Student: 57.9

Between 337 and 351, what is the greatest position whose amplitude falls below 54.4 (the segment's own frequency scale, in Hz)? 344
